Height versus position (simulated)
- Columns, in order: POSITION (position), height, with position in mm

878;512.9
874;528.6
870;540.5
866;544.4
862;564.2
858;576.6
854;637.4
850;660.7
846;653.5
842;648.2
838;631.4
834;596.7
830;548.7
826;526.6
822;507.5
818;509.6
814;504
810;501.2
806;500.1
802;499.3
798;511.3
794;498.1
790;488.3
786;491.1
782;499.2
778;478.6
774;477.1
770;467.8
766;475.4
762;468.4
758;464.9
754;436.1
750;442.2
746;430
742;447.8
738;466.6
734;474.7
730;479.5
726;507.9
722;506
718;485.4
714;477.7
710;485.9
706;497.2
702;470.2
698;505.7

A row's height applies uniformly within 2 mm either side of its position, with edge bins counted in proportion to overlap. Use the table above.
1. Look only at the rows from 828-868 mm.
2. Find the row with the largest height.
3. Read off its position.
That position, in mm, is 850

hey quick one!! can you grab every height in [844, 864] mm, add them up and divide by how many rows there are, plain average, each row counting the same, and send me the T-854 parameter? 618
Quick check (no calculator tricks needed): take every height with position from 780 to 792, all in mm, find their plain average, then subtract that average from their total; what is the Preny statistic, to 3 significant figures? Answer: 986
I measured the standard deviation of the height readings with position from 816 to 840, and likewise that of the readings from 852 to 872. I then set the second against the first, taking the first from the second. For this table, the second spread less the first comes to -11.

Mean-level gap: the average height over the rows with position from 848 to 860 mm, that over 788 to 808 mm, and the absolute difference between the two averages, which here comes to 125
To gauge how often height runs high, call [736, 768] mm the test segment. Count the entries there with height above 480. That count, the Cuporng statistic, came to 0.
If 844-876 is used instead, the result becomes 8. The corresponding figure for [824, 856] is 8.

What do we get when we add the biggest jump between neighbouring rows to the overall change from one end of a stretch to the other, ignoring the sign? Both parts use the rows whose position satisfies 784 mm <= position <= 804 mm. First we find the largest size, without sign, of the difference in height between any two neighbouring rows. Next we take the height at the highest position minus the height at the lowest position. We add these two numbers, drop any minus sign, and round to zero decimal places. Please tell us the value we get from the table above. 21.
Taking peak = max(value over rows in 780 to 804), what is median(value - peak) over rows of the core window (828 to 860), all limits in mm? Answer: 123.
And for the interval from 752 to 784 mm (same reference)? -39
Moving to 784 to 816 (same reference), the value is -12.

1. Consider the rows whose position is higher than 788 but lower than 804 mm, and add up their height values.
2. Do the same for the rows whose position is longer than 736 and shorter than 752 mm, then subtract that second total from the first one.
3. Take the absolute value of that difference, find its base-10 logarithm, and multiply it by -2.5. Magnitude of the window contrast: -5.81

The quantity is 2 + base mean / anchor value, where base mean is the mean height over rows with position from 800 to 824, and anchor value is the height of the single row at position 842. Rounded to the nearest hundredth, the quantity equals 2.78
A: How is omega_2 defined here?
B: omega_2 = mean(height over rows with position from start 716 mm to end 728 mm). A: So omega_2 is 500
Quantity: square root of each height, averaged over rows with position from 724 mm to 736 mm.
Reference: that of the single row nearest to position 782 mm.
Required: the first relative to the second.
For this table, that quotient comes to 0.99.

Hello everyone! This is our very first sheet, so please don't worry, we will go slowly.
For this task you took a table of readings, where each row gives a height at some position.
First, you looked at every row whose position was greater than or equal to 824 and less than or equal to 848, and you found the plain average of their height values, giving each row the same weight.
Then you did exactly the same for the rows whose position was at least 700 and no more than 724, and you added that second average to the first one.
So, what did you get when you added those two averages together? 1088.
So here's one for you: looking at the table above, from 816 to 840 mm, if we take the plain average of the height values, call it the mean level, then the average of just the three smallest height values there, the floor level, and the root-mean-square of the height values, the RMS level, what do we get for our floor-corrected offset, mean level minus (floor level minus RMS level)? 594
